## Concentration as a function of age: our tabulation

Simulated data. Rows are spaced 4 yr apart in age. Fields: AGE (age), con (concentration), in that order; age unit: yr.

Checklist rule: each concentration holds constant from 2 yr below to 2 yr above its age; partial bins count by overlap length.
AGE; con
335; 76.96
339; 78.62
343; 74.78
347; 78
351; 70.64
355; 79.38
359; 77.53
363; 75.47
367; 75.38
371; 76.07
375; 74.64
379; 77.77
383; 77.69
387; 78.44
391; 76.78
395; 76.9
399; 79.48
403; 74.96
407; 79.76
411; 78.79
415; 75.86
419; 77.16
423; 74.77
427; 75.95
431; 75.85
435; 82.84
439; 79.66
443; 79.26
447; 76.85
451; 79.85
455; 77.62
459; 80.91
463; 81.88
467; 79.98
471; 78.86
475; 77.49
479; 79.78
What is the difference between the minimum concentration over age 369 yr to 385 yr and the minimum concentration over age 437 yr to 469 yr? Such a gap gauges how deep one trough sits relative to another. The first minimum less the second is -2.2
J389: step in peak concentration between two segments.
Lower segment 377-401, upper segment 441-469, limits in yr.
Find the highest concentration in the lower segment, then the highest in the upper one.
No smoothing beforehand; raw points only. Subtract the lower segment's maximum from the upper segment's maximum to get 2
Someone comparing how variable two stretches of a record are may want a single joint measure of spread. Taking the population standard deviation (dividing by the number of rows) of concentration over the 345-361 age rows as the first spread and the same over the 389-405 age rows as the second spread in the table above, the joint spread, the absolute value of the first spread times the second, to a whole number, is 5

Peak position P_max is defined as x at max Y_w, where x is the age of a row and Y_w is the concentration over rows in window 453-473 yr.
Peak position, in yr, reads 463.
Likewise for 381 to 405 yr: 399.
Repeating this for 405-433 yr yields 407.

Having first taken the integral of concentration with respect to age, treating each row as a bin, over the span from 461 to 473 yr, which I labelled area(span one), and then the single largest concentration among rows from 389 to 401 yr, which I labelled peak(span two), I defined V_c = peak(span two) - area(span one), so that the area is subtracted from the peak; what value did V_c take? -883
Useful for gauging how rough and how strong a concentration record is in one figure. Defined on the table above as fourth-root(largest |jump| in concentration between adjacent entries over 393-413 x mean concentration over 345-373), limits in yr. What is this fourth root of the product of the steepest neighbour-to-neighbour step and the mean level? 4.4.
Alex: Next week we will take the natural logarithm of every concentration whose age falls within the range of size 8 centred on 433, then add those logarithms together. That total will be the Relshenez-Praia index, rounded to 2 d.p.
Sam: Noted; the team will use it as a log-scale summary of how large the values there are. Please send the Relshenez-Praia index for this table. 8.75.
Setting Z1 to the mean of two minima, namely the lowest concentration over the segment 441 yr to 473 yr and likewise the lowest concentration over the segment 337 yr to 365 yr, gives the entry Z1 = 74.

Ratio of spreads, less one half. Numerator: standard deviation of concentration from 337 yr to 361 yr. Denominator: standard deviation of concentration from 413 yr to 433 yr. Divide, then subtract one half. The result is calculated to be 3.4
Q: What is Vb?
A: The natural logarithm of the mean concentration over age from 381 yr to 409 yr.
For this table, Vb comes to 4.35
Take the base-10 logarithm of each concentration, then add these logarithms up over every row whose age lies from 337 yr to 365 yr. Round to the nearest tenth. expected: 13.2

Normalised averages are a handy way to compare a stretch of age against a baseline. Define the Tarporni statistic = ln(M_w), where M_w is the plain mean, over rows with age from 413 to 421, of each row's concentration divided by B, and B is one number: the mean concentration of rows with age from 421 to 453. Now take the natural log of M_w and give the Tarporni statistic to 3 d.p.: -0.021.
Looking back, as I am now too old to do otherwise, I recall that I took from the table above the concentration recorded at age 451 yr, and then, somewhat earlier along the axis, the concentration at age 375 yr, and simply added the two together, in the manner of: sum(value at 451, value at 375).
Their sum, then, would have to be 154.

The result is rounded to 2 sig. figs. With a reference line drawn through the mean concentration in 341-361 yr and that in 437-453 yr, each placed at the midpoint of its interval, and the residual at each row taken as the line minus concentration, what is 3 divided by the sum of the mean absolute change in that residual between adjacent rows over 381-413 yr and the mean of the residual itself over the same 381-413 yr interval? 1.7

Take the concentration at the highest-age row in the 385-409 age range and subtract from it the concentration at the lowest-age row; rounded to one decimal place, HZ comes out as 1.3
